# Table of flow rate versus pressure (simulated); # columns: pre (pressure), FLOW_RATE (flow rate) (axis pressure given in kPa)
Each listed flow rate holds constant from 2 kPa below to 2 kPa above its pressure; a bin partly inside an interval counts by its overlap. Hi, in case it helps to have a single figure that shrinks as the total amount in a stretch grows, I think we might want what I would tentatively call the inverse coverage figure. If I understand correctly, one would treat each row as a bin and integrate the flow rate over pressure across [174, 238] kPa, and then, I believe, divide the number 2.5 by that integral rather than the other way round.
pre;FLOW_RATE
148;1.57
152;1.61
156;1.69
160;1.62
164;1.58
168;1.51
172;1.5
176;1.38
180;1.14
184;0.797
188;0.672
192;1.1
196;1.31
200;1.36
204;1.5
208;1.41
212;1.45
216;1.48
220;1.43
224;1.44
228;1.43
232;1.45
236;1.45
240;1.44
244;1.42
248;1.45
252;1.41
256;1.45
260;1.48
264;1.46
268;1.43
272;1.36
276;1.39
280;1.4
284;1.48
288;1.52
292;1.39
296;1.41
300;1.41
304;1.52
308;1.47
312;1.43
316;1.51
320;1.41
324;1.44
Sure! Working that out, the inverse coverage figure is 0.030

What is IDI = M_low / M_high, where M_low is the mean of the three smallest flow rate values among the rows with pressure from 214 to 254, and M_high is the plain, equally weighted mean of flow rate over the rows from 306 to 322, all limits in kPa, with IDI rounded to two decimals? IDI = 0.98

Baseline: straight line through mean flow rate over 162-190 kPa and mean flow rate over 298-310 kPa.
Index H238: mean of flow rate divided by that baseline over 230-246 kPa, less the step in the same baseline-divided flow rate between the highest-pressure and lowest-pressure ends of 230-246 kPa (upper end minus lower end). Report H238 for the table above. 1.113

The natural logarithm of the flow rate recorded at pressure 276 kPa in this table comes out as 0.329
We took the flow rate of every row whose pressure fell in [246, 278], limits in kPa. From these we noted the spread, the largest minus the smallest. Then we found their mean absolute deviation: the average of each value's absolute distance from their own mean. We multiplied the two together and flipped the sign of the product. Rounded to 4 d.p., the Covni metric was -0.0038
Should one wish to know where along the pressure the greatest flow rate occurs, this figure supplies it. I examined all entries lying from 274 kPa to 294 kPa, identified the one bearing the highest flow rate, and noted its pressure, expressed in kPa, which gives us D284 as 288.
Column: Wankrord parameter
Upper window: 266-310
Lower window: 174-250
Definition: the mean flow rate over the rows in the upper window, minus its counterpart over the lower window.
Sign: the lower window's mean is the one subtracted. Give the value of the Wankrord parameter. 0.113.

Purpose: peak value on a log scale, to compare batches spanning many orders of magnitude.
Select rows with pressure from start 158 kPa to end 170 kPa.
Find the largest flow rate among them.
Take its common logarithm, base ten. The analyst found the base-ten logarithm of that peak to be 0.210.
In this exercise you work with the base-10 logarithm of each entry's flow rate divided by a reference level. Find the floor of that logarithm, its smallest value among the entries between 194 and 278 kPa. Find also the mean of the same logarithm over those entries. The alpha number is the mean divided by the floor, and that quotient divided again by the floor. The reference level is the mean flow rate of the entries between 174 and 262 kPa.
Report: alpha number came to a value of 319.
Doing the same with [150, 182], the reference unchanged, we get 10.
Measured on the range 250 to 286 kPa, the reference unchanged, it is 594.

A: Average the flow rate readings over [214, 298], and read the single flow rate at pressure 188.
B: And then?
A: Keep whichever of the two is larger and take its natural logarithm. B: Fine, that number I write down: 0.362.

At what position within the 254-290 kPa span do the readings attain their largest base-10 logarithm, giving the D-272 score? 288 kPa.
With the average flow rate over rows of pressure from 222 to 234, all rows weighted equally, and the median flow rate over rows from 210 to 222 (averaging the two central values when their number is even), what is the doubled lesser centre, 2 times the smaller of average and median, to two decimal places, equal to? 2.88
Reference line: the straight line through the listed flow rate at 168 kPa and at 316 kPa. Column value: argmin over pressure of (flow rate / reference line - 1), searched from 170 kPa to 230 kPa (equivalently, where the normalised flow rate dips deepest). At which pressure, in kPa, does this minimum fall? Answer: 188 kPa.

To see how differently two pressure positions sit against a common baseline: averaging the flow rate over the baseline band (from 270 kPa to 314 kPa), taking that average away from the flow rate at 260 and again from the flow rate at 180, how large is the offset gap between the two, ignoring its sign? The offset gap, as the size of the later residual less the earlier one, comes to 0.340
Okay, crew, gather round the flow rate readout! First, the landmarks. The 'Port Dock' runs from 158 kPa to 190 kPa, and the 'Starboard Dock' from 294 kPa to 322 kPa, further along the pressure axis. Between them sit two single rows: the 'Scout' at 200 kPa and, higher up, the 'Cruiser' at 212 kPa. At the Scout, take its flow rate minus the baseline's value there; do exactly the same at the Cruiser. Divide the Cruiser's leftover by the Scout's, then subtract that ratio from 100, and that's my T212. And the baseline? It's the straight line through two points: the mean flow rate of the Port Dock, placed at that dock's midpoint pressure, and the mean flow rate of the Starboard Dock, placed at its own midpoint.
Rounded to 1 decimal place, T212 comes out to 97.5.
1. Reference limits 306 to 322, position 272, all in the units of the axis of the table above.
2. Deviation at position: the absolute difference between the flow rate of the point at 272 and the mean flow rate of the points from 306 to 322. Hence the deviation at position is 0.095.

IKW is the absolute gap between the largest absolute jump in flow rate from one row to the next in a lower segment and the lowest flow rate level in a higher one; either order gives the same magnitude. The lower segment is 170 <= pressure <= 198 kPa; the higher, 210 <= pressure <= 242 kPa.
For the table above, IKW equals 1.00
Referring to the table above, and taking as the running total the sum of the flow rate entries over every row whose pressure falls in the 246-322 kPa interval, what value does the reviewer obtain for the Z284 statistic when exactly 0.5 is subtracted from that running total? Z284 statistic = 26.9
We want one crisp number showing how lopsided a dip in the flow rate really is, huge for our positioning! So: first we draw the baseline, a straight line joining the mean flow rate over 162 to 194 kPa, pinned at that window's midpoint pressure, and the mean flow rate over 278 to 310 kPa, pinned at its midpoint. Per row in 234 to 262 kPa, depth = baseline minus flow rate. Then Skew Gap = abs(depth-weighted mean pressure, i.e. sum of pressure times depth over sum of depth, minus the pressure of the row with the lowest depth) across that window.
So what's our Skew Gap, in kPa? 11.1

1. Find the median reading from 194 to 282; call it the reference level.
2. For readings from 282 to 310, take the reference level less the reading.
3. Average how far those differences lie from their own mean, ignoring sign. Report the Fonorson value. 0.046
